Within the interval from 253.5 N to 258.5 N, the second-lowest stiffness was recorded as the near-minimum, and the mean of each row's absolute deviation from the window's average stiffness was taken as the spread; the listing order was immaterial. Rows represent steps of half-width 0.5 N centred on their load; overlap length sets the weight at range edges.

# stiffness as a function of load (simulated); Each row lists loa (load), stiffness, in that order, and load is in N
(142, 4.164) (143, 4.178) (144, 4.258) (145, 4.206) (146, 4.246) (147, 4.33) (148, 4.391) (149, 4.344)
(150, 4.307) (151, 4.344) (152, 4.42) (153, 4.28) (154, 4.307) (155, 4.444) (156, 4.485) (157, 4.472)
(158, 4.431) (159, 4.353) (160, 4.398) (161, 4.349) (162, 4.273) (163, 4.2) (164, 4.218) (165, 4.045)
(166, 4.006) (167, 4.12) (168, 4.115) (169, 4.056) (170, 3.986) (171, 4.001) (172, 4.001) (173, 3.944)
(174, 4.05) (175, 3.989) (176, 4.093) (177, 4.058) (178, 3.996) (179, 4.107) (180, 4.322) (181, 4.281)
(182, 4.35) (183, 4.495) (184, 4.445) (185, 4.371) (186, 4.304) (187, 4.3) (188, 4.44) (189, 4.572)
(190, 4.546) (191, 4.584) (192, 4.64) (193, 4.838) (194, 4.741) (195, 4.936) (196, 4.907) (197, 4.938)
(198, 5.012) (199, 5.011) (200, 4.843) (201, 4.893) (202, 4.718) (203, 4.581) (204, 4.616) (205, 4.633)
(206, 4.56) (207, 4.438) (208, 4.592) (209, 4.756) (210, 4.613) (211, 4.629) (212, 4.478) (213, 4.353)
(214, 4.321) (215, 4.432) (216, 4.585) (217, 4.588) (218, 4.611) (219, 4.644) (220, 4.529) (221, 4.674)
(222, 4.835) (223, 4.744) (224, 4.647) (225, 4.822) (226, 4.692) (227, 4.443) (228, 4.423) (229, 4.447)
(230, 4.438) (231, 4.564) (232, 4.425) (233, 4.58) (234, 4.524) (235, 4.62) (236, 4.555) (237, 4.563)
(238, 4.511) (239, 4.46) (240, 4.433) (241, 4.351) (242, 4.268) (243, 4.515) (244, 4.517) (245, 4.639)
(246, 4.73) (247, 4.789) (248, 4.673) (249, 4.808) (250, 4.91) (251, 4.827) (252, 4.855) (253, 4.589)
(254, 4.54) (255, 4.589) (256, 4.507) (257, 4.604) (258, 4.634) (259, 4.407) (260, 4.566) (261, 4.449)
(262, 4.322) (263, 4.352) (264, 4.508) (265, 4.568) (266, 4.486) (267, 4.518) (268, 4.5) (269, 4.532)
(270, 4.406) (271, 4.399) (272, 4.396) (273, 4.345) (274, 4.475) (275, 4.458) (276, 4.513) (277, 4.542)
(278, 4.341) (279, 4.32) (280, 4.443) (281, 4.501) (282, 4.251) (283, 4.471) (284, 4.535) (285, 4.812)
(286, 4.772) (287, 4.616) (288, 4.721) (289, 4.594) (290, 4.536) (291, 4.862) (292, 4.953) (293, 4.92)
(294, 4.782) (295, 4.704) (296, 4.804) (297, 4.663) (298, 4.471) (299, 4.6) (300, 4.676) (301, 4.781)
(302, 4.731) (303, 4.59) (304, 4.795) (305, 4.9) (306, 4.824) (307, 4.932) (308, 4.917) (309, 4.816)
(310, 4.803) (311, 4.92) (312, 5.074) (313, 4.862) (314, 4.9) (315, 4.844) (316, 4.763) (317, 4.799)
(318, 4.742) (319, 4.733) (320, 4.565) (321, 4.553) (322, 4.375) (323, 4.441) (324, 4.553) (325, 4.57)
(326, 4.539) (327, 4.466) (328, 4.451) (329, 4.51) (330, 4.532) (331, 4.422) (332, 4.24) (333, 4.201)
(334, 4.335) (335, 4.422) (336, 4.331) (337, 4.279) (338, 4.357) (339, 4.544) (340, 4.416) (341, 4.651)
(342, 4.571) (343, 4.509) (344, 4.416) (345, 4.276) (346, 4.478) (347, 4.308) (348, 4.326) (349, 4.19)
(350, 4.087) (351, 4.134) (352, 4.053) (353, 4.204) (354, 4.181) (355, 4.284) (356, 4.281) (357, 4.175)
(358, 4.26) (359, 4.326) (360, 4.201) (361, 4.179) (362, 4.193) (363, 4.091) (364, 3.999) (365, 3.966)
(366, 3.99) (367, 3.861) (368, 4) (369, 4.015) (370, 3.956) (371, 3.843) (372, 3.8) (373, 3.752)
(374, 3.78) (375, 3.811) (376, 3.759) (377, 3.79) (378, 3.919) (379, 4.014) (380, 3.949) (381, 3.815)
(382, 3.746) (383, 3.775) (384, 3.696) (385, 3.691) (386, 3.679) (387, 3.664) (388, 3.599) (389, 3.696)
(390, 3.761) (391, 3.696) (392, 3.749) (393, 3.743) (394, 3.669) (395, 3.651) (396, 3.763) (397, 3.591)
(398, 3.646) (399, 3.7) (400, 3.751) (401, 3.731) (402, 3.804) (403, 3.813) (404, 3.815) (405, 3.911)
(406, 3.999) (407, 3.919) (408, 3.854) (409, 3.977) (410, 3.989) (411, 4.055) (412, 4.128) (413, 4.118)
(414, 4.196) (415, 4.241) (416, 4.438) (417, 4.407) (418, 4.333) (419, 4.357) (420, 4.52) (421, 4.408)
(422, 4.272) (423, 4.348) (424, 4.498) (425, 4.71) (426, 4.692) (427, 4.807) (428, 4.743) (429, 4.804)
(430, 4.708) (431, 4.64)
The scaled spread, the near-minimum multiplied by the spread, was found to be 0.19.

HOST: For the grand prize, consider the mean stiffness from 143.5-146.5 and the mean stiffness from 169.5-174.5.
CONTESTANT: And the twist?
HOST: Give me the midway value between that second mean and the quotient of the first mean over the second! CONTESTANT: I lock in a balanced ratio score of 2.53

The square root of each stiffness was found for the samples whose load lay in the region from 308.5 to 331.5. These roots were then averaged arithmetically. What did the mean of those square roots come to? 2.16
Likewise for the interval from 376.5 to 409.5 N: 1.94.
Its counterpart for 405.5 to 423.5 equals 2.05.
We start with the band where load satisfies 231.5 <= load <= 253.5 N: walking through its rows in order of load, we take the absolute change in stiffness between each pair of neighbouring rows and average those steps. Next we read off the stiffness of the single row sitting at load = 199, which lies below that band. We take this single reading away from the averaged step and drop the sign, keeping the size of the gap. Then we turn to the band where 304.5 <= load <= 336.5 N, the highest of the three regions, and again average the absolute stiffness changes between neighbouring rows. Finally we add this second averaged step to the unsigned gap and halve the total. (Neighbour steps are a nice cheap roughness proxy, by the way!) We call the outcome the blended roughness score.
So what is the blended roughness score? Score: 2.50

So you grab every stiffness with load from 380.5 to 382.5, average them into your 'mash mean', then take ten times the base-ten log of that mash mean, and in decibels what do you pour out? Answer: 5.8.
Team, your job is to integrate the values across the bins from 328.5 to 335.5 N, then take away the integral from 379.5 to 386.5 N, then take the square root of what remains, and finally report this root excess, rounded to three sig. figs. 2.08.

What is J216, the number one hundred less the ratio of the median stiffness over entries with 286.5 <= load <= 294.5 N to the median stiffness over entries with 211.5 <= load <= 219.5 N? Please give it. 99.0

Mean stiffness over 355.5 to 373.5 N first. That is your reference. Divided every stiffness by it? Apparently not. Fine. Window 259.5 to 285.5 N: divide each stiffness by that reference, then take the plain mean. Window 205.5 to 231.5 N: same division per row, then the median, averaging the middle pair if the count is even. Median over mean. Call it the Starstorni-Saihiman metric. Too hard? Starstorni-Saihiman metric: 1.03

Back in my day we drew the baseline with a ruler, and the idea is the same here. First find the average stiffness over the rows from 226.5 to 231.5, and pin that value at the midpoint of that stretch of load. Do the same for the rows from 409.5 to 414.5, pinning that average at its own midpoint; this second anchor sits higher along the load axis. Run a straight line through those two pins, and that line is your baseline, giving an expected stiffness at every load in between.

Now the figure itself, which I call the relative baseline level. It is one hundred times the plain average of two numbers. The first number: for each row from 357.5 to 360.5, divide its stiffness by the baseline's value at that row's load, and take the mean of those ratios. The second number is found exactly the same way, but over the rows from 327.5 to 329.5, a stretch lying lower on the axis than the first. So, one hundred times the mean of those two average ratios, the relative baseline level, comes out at 103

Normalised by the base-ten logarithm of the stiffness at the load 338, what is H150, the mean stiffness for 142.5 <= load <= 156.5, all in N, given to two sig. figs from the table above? 6.8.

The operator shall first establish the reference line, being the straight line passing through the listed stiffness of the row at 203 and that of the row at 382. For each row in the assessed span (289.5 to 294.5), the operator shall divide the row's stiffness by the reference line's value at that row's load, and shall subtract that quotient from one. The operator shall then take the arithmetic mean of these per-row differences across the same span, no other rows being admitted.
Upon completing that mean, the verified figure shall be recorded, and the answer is -0.15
